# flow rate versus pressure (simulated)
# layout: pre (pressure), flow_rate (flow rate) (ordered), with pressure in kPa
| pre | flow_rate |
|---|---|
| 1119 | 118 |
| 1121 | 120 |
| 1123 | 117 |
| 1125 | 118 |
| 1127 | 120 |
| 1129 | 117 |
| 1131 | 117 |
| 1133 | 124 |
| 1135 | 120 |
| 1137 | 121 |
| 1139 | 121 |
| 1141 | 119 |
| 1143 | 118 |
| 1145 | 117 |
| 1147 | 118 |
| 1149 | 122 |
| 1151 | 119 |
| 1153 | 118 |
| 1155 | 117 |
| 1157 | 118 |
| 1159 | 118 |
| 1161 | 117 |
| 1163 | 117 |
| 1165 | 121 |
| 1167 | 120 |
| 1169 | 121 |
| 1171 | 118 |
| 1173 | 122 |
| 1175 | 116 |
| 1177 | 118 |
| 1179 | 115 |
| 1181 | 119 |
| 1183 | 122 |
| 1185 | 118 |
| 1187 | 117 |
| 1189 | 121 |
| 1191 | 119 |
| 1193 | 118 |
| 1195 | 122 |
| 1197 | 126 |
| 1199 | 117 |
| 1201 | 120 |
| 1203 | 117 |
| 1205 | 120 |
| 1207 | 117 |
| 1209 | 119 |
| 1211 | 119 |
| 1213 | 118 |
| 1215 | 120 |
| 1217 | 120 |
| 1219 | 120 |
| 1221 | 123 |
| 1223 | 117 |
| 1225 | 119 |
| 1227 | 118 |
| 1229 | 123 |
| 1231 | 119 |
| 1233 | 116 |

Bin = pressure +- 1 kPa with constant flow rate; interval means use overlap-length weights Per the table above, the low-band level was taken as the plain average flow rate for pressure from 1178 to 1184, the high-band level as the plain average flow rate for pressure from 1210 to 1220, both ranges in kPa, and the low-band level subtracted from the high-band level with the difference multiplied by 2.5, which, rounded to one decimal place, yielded 1.8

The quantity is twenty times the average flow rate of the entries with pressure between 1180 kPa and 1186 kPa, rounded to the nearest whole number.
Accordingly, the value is 2393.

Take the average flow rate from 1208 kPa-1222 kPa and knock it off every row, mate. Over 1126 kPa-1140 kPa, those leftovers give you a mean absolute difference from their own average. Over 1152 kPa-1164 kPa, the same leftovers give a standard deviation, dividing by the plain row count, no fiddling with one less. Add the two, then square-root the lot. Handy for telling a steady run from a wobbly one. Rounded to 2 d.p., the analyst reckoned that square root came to 1.49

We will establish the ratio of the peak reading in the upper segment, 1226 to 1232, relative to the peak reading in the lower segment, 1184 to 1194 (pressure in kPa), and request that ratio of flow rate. 1.02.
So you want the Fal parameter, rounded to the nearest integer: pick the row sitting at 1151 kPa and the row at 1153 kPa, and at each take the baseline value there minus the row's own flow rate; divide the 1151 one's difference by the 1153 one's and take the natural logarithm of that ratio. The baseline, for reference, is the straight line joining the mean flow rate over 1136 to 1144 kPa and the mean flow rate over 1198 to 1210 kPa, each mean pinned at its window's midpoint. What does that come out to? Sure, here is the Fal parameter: -1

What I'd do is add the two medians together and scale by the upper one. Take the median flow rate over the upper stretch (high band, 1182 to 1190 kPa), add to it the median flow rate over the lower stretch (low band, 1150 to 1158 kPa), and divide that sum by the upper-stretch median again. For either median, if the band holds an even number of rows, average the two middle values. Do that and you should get 1.99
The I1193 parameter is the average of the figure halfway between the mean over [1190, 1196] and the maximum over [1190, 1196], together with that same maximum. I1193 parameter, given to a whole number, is 121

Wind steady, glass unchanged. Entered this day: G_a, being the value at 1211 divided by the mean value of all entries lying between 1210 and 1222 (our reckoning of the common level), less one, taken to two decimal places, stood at -0.01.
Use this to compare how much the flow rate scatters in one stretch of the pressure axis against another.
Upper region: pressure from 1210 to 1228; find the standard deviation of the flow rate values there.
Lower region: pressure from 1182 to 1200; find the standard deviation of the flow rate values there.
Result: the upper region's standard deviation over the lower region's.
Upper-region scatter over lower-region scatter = 0.58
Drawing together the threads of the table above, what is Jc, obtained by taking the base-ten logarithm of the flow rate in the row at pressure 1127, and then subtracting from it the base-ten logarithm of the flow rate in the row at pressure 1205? 0.000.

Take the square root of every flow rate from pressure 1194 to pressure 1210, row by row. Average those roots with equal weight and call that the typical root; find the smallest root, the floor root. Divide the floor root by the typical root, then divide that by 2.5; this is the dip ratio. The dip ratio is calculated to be 0.395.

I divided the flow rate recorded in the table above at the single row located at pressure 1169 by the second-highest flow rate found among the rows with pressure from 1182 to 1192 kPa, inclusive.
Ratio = 1.00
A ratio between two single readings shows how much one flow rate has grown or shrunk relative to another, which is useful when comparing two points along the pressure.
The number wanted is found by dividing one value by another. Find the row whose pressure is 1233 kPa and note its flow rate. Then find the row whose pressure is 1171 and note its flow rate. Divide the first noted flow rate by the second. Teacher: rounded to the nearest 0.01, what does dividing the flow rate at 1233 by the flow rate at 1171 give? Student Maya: 0.98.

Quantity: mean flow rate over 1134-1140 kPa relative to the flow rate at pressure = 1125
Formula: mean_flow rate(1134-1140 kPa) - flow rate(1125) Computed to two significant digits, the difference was 2.7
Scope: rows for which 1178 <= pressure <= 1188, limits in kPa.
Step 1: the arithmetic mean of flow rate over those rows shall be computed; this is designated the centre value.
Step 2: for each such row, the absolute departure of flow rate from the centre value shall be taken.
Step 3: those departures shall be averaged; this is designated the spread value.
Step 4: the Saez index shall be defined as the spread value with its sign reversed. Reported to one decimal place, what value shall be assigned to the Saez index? -1.8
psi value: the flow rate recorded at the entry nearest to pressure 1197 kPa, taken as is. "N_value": 126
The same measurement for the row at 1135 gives 120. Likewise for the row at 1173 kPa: 122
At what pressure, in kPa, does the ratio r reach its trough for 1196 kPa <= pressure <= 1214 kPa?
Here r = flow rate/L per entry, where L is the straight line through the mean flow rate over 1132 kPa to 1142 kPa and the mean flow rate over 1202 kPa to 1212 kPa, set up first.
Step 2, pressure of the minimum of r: 1199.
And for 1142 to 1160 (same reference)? 1145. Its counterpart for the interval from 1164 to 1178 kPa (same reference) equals 1175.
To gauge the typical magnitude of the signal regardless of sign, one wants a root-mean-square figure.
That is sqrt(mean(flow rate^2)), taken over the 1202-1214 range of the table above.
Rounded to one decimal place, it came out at 118.3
